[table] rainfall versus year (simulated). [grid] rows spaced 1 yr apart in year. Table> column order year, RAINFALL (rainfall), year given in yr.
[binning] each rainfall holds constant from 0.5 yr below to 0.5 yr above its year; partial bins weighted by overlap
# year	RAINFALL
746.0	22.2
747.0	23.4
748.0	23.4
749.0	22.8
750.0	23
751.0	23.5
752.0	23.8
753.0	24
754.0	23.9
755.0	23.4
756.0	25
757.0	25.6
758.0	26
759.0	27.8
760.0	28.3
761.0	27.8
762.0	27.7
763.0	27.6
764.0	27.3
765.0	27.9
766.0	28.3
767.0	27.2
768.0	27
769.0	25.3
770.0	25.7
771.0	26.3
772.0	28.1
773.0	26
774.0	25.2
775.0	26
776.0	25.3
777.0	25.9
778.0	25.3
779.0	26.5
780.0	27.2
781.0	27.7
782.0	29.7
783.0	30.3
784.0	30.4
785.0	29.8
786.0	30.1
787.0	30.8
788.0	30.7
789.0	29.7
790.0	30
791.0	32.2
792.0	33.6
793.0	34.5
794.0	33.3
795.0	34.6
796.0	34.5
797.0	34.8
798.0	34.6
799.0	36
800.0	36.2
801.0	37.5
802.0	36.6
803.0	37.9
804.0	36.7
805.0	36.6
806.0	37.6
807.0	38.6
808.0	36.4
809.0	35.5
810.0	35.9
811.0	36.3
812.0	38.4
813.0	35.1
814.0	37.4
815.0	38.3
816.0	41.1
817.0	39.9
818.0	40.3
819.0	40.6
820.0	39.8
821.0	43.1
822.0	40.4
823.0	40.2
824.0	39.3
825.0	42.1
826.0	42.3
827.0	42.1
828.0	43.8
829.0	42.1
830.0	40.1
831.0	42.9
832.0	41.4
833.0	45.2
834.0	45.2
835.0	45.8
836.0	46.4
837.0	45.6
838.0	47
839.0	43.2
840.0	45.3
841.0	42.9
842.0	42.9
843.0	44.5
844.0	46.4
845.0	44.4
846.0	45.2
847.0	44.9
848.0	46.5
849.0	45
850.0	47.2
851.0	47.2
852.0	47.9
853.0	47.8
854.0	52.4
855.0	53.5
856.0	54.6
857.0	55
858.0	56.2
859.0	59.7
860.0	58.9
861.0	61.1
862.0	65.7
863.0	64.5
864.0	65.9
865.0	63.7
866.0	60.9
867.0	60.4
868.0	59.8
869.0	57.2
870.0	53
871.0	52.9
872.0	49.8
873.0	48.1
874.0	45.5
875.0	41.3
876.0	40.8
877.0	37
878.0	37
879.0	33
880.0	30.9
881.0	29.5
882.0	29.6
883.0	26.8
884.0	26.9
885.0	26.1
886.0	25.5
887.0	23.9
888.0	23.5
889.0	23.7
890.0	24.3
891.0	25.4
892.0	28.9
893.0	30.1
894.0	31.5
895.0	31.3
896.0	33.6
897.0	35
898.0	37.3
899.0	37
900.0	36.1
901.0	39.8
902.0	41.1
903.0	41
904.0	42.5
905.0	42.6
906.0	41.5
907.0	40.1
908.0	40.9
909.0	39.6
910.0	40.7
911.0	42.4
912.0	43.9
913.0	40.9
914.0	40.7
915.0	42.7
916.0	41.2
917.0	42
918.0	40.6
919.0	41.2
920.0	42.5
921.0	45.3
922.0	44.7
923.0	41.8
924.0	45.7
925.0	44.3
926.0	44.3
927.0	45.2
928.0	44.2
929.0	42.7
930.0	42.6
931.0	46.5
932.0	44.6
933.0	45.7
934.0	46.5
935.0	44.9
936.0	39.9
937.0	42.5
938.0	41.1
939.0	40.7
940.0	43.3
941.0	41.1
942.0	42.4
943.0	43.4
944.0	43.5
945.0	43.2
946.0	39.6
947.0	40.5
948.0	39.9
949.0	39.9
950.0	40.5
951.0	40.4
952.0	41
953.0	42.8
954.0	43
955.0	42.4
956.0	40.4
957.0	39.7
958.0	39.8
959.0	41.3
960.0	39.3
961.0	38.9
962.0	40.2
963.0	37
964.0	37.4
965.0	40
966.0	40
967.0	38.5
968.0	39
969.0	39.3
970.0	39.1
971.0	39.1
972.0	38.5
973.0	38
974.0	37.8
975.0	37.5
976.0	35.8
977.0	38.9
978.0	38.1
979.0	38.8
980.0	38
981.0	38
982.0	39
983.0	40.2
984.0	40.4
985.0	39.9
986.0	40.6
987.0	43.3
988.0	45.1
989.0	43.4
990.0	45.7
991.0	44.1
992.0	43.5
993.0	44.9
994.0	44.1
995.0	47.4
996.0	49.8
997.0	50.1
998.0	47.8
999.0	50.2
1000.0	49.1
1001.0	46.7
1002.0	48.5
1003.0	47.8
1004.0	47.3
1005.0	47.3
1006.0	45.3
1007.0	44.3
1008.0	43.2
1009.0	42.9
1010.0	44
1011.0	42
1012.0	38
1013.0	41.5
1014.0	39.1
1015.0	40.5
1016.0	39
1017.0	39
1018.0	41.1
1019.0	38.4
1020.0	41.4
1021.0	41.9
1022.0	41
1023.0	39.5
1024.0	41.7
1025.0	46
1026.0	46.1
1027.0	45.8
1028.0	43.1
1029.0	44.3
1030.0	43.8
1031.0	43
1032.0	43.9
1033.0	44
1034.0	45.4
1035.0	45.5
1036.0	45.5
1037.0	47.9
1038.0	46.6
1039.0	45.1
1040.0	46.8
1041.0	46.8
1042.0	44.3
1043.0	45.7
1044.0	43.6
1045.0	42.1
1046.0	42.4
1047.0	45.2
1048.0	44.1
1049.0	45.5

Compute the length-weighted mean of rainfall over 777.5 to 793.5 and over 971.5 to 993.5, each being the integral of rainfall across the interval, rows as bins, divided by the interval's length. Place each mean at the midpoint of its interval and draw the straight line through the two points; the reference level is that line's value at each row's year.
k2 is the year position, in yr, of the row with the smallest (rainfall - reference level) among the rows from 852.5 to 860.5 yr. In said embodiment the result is 853.0 yr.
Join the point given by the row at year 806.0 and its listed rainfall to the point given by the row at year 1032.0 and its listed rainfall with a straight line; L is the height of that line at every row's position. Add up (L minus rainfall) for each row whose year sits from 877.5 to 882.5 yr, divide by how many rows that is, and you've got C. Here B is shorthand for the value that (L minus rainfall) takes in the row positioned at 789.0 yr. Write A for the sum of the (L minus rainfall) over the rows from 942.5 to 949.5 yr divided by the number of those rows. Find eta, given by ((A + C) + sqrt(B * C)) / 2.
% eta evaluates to 8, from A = 0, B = 7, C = 8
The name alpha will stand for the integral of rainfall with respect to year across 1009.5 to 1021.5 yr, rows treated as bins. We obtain 486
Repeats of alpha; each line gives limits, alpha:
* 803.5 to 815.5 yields 443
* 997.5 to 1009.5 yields 560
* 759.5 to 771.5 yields 326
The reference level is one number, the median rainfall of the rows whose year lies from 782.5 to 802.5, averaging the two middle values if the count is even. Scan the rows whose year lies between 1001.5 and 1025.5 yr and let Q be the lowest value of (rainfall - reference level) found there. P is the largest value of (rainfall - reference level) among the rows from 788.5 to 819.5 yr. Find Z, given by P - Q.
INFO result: 3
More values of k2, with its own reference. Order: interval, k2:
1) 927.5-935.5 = 930.0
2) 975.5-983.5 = 976.0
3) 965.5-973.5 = 973.0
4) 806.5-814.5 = 813.0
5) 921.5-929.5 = 923.0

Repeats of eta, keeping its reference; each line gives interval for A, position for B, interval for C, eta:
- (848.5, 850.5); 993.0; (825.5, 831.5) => -4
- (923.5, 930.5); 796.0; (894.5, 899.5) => 3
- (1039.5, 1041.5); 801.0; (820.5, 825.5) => -3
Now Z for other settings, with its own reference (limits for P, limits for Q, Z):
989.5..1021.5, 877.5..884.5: 23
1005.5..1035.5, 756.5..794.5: 21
